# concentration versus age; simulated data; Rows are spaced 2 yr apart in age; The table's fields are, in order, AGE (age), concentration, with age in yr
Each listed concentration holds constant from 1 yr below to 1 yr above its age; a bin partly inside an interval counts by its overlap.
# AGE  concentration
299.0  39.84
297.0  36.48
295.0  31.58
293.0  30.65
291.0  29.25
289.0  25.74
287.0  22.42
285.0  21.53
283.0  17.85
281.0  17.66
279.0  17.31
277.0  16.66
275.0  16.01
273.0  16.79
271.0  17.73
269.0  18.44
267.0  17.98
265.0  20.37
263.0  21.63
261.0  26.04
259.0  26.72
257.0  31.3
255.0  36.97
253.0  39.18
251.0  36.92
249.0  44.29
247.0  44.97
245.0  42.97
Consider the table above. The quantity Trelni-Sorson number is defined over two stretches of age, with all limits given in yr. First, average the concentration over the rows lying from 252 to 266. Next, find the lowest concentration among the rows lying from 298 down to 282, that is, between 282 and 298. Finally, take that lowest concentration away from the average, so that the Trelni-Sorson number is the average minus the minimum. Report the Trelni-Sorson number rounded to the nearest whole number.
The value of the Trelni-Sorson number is 11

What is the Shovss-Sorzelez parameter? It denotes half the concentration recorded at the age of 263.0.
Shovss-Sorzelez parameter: 10.8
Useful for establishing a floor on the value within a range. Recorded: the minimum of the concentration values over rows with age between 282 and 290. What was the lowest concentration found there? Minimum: 17.85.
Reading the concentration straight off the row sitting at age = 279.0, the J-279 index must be 17.31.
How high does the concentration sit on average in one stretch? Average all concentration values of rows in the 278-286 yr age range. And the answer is 19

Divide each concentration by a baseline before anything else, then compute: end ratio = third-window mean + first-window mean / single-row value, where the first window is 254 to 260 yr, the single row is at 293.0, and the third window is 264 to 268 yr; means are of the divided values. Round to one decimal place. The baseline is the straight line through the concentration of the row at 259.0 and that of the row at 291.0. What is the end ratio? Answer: 1.8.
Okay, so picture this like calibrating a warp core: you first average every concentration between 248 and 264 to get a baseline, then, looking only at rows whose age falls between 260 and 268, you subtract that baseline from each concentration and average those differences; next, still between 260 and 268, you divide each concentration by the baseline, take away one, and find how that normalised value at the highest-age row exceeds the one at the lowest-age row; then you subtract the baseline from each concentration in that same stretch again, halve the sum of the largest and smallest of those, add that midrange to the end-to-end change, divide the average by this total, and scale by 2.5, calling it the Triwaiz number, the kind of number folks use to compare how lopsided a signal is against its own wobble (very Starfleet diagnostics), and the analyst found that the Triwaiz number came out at 2.56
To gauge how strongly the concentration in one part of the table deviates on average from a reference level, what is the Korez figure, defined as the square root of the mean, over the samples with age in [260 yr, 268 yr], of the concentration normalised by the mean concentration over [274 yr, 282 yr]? 1.13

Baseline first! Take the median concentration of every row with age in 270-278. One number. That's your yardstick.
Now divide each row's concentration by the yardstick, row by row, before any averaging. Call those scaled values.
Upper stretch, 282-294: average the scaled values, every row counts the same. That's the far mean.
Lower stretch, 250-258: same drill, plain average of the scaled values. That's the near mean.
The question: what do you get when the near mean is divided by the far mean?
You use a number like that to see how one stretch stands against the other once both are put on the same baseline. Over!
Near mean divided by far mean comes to 1.5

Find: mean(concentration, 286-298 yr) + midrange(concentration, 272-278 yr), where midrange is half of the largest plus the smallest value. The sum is 46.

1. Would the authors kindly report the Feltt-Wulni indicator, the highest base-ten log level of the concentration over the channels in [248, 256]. 1.65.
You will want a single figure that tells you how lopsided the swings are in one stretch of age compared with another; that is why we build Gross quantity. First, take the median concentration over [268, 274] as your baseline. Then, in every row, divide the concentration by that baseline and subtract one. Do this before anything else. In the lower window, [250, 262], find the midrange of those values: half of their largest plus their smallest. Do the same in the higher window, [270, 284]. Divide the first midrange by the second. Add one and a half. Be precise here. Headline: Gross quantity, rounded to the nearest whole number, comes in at -17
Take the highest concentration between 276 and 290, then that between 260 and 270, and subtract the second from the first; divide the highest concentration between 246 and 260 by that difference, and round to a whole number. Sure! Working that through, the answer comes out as -150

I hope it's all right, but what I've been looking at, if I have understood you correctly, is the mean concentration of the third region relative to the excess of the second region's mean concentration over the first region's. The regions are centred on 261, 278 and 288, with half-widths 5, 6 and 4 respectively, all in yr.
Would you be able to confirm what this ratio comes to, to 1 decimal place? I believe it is -3.0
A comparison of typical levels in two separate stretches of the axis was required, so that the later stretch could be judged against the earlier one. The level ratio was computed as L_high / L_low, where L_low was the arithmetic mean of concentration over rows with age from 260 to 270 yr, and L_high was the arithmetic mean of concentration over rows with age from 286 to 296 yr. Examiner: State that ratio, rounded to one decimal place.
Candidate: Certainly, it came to 1.3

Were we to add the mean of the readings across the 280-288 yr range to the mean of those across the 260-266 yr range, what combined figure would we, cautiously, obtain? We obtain 42.5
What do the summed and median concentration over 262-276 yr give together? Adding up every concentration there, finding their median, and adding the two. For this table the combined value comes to 147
